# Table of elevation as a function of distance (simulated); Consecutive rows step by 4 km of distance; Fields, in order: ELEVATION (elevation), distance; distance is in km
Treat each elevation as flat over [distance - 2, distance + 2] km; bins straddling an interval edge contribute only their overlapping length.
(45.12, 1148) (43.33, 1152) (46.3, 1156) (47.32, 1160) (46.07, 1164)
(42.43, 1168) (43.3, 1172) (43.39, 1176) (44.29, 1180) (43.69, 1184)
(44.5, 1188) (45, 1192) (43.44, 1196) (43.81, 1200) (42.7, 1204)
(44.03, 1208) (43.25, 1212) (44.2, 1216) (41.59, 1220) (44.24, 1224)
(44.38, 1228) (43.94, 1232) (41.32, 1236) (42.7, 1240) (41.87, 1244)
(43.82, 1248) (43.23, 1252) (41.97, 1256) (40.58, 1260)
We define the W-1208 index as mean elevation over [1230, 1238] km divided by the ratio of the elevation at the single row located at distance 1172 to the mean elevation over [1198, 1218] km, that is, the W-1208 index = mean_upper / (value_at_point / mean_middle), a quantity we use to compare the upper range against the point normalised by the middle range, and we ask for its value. 42.9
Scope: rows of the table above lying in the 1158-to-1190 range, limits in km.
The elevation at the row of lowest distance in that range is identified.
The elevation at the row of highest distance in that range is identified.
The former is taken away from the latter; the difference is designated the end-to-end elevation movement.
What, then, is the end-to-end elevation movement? -2.8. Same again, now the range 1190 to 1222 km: -3.4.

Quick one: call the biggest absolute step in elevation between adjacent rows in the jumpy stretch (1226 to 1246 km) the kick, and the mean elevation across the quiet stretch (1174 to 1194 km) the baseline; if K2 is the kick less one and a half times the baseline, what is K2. -63.6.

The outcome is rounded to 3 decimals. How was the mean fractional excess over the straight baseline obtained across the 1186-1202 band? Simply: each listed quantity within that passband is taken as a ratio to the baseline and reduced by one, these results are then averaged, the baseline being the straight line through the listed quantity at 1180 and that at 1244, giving 0.010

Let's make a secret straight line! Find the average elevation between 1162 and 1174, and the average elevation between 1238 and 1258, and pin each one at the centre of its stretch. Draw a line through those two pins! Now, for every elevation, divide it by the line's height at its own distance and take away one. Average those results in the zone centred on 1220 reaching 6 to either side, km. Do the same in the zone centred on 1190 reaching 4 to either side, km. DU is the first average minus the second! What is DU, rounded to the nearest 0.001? -0.022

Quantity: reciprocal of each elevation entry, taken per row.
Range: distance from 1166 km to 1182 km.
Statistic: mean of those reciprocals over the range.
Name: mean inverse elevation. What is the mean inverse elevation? 0.0231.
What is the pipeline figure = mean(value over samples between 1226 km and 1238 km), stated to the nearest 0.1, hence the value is 43.2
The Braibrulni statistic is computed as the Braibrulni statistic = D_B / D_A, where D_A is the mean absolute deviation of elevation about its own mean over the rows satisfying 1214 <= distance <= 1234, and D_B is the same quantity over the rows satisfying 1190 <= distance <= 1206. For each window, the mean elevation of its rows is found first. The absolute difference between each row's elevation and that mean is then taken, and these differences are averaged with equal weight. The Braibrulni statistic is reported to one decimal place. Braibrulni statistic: 0.8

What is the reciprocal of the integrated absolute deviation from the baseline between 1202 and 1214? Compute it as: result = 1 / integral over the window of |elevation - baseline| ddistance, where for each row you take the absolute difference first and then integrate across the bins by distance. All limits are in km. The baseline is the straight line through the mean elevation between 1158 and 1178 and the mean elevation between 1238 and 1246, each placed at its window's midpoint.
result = 0.16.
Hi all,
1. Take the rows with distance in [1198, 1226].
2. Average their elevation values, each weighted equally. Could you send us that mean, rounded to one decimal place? 43.4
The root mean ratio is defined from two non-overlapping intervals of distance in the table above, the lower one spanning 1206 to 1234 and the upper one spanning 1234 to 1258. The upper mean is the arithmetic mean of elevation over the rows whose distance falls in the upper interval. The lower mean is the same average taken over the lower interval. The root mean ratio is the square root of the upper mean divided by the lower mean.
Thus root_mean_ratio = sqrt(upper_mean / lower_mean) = 0.986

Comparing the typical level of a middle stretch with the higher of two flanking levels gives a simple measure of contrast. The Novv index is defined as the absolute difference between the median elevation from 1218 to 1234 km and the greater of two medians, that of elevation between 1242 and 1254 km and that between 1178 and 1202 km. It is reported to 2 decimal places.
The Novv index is 0.04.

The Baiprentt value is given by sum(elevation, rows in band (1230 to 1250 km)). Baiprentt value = 214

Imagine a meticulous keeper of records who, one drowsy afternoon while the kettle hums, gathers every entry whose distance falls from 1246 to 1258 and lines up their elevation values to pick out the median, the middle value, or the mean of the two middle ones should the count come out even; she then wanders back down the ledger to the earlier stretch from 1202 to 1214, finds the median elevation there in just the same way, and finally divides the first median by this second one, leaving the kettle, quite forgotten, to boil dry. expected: 1.000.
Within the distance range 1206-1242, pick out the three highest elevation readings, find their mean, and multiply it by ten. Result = 443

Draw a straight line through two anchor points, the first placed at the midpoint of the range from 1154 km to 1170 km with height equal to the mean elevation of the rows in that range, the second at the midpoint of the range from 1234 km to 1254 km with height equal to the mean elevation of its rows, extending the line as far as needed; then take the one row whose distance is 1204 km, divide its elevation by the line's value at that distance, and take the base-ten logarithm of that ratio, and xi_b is -0.013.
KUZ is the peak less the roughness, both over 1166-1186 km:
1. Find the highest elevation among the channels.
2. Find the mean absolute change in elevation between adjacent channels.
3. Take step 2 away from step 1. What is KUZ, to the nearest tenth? 43.7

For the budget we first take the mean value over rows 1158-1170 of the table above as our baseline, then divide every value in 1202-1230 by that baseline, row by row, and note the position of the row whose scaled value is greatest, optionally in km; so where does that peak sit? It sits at 1228 km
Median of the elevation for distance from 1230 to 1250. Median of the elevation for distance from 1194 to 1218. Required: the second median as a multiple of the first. 1.02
